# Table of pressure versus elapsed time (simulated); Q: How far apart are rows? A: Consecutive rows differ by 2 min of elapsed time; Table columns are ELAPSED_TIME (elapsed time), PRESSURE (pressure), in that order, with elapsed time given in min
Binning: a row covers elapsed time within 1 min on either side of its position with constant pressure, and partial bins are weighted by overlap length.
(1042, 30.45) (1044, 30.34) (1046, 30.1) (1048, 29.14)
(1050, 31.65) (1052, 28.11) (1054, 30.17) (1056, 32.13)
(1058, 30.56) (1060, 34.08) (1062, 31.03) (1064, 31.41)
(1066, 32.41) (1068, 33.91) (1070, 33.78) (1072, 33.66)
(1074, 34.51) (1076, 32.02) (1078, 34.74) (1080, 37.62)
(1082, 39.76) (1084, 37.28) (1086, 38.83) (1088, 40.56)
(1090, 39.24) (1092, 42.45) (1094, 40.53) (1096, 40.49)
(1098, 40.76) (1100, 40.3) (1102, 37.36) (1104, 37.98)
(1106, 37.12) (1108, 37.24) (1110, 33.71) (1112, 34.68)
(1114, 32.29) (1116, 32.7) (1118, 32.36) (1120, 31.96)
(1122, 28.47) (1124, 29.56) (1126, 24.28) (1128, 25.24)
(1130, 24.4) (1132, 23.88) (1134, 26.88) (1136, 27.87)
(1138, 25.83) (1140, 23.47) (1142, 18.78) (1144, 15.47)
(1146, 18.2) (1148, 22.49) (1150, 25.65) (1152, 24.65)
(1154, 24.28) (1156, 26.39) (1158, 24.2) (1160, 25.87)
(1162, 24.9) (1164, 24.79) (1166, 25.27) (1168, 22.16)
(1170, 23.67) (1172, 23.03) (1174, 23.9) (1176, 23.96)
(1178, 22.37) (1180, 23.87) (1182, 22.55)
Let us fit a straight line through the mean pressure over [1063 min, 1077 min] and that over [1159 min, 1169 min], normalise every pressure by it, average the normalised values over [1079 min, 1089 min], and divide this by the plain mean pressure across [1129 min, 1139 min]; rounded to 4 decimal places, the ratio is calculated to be 0.0473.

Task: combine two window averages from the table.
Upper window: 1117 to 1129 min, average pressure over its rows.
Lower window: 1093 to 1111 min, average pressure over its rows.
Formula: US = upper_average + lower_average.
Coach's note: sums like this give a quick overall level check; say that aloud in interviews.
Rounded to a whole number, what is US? 67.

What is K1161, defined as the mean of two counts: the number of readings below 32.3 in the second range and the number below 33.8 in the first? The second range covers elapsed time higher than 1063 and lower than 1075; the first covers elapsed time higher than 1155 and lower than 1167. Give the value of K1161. 3.50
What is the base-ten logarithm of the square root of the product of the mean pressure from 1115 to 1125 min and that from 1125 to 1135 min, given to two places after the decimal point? 1.44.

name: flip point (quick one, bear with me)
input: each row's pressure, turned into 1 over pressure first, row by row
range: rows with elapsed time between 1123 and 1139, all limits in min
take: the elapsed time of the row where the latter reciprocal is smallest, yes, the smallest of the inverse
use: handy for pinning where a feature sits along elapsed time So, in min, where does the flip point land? 1124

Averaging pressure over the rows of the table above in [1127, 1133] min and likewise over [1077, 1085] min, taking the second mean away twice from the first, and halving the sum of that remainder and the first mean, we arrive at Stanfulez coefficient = -13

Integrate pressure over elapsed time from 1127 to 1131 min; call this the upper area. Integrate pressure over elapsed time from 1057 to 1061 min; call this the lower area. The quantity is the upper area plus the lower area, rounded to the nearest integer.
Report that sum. 229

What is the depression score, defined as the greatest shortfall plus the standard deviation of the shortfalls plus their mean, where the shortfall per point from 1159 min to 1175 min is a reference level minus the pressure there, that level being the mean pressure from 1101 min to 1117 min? 26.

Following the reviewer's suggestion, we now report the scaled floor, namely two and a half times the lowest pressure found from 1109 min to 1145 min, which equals 39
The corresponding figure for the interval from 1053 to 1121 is 75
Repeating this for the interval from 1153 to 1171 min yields 55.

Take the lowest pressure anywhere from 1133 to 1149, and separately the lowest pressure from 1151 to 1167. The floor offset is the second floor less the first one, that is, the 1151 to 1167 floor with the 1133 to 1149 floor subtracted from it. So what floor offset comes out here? 9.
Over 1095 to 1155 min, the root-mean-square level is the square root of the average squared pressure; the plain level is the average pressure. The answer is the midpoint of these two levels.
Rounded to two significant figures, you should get 30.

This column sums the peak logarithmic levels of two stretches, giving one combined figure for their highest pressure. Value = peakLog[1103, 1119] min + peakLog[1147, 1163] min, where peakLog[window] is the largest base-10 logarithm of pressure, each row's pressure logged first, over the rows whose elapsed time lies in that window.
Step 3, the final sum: 3.00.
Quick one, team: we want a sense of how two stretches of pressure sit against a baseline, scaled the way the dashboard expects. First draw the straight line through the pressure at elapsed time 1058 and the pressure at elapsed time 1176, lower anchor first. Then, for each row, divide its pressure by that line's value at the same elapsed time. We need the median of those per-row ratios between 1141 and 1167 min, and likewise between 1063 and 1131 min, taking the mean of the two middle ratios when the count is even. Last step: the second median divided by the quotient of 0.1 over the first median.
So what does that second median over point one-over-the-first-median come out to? 11.8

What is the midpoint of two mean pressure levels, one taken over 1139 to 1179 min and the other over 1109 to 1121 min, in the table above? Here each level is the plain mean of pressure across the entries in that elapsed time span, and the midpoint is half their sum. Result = 28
